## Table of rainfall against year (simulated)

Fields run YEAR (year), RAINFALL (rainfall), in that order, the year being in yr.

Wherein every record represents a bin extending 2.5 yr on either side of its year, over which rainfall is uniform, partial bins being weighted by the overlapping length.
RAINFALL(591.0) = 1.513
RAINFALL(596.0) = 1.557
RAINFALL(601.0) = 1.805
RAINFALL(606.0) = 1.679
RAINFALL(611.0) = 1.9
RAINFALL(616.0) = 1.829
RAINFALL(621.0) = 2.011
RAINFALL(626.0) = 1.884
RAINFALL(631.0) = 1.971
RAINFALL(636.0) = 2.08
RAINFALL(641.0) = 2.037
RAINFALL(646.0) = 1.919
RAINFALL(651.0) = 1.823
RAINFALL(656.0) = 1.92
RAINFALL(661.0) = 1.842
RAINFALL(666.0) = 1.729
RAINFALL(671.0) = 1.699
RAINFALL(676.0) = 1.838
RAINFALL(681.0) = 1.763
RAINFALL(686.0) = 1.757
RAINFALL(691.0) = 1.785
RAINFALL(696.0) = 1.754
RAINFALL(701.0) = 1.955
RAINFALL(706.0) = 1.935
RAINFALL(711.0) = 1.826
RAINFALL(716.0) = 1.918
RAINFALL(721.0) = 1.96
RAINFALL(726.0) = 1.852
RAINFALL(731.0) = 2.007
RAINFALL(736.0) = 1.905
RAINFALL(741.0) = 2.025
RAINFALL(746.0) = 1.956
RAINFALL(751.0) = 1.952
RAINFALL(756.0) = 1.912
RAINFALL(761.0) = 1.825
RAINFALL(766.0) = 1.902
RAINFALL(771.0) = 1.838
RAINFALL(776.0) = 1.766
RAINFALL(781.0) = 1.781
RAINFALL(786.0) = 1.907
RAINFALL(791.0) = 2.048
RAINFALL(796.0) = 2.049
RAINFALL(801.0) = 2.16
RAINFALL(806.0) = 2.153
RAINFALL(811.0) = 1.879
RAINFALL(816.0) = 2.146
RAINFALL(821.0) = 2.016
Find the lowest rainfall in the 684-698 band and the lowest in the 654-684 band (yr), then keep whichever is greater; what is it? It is 1.75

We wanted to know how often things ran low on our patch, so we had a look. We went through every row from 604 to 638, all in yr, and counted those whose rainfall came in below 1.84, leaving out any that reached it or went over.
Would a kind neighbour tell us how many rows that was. 2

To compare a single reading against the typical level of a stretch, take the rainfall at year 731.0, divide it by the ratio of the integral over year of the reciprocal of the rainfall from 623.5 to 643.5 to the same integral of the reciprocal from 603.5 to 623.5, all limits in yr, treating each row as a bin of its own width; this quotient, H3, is 2.163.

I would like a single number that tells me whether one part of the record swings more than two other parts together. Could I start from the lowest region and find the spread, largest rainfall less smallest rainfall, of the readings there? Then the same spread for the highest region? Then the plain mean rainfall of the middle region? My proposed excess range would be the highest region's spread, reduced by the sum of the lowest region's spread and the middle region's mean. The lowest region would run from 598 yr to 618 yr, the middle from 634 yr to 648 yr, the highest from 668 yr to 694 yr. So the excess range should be -2.09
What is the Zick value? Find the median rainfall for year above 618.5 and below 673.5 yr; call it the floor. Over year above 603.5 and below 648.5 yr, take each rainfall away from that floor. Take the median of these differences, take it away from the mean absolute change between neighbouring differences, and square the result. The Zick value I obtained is 0.014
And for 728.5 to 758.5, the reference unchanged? 0.010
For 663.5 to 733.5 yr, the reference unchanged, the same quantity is 0.000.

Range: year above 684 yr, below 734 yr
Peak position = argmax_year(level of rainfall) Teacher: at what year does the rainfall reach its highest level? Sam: 731.0 yr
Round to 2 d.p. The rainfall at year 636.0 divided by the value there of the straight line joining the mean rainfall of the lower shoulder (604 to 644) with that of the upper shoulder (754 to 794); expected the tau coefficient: 1.08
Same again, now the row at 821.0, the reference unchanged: 1.09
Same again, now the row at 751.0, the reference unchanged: 1.04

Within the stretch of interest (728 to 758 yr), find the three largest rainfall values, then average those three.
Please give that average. 2.00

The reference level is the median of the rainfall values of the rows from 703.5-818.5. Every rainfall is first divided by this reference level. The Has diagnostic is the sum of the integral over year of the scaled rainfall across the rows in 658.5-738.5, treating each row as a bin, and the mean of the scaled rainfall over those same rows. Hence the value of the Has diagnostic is 78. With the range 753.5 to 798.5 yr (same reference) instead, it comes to 45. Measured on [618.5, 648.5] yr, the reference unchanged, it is 32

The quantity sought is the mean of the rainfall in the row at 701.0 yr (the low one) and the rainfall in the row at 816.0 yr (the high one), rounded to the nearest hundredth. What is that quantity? 2.05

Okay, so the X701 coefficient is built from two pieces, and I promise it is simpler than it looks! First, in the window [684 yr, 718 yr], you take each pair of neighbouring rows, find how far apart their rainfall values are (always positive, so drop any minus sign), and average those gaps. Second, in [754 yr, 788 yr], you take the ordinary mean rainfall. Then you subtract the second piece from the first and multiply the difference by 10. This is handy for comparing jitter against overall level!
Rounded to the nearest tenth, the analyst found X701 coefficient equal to -17.7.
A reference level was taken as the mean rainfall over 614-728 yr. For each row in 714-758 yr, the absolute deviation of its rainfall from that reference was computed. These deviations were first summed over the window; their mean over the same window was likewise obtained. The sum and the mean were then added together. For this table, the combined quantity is 0.74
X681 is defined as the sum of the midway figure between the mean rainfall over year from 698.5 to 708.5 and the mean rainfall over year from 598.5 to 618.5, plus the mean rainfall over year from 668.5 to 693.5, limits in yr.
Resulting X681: 3.64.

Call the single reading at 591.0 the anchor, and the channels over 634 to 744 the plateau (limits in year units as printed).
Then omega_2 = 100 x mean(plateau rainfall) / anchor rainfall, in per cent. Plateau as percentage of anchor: 124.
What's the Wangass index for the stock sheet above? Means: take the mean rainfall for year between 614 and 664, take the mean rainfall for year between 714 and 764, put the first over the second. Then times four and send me 4.00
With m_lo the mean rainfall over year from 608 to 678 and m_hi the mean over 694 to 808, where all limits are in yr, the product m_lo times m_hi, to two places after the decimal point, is 3.65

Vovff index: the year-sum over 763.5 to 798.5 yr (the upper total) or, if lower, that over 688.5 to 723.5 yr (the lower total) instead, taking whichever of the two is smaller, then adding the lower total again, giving 26.3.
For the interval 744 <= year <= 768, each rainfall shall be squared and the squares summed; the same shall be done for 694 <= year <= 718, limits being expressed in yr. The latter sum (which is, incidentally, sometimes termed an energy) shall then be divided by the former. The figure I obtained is 0.97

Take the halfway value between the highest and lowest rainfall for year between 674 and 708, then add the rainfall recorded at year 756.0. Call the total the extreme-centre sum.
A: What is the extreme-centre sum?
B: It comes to 3.77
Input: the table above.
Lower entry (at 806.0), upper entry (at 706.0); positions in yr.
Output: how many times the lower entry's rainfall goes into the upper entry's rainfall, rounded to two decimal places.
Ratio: 0.90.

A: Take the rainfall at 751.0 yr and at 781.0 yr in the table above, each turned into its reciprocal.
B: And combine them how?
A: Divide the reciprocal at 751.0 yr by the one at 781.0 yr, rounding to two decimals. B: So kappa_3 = 0.91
